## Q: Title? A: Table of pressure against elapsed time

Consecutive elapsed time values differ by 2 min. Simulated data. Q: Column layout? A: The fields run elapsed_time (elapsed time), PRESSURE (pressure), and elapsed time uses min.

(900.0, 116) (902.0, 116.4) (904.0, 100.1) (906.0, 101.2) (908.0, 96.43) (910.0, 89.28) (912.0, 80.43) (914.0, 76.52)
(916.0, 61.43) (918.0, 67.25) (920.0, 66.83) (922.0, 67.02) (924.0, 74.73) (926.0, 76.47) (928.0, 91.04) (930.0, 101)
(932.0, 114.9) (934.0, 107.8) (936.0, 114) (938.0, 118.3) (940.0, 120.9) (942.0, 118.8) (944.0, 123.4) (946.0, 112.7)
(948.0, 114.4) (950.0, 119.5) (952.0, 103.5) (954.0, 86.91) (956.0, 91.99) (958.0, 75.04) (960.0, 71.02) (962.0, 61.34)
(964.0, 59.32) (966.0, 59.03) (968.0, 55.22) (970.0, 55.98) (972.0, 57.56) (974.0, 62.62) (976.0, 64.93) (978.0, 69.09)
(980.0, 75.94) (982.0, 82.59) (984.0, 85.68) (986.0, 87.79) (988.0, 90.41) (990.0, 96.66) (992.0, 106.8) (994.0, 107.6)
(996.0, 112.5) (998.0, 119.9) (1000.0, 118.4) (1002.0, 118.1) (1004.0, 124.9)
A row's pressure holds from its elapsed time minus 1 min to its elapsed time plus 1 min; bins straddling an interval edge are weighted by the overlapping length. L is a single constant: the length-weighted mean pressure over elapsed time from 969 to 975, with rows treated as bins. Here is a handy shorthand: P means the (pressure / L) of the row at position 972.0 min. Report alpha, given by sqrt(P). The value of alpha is 0.99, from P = 0.98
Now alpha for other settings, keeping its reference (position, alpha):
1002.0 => 1.42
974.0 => 1.03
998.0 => 1.43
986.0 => 1.22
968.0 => 0.97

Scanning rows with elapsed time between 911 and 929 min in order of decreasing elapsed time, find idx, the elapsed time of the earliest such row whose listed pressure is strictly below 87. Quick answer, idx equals 926.0 min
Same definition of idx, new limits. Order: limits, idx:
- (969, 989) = 984.0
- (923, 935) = 926.0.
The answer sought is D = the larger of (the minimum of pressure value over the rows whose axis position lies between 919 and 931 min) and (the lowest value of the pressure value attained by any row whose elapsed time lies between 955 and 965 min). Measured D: 67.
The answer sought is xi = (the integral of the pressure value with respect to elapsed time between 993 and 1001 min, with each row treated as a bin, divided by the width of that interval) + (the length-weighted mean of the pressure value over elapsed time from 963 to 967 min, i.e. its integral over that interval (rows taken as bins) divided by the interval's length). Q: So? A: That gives 174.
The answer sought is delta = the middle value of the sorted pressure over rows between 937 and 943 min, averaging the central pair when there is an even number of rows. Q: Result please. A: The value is 119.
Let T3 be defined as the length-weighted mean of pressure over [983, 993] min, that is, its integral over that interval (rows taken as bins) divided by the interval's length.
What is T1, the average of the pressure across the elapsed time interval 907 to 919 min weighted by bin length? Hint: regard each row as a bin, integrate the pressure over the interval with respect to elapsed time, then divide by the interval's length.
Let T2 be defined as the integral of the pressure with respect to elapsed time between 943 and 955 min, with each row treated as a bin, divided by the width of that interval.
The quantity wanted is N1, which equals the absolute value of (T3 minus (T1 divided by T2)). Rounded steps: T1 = 79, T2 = 110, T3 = 93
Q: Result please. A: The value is 93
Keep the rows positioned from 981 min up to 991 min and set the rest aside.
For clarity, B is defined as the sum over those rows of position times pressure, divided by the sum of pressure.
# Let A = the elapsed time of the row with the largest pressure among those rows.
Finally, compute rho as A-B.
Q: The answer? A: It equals 3.9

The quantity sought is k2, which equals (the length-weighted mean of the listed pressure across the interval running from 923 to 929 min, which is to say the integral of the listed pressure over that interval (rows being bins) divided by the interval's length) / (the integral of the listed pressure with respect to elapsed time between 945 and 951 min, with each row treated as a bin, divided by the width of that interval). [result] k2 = 0.7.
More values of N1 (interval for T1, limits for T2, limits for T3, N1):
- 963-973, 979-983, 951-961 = 85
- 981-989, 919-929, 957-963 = 68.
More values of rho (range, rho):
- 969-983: 5.5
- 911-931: 8.5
